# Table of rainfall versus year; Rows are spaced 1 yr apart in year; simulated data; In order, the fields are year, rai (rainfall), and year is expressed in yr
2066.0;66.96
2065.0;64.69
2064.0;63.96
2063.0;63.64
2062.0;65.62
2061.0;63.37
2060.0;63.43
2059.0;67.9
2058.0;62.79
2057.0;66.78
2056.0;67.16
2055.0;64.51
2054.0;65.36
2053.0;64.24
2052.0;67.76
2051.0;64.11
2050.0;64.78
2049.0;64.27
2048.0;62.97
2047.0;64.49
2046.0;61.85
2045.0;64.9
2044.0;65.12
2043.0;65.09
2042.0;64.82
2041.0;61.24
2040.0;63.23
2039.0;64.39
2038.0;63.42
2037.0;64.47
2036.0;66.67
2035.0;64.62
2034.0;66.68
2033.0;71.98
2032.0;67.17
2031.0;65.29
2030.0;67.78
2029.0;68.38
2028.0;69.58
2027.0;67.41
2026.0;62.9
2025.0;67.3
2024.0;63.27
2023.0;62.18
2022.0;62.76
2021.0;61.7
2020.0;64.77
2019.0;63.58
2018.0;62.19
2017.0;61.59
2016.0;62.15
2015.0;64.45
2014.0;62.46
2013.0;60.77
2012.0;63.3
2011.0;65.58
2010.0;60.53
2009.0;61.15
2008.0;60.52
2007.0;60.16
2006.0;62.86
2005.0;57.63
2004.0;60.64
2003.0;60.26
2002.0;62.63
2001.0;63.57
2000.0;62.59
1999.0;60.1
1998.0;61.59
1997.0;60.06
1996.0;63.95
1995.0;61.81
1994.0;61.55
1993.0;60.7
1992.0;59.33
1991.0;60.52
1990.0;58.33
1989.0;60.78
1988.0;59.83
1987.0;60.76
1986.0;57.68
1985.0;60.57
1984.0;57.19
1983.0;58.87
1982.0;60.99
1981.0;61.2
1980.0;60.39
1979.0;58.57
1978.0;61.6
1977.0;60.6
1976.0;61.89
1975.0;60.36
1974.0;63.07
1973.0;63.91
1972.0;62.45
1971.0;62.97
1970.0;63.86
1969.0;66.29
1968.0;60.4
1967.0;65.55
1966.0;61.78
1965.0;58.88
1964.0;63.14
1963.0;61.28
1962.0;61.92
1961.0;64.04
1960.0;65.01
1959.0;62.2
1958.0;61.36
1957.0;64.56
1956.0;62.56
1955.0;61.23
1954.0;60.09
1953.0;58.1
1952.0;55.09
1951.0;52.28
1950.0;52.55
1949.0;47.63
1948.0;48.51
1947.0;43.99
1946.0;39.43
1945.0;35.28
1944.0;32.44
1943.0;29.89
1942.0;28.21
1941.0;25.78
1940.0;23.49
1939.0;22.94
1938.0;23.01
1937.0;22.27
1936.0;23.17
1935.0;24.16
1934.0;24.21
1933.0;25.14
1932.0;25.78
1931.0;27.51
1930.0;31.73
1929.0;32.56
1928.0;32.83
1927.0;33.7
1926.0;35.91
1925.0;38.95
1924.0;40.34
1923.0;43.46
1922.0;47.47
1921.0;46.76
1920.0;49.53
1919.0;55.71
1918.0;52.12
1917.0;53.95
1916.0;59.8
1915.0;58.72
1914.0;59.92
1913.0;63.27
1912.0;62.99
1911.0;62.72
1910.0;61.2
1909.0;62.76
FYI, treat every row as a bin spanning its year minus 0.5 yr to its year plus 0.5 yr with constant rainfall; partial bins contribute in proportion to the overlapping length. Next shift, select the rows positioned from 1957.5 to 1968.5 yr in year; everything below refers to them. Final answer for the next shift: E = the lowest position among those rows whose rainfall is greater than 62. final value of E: 1959.0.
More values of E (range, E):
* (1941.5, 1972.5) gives 1956.0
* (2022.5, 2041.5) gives 2023.0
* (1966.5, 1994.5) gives 1967.0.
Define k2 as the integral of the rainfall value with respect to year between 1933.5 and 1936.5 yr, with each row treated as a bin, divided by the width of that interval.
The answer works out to 23.8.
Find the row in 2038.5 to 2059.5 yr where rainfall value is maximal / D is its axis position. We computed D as 2059.0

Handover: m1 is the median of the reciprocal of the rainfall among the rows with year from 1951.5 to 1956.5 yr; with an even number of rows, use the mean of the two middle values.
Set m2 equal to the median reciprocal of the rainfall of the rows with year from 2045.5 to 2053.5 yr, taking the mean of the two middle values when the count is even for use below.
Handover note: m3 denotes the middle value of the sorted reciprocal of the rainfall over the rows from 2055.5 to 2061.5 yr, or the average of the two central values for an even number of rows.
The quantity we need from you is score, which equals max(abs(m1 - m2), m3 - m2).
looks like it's 0.001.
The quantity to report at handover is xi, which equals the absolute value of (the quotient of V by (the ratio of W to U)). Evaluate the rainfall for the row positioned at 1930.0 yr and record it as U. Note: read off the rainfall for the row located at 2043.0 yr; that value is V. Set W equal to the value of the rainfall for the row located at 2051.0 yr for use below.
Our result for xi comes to 32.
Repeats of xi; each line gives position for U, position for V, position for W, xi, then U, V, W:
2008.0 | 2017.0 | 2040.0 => 59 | 60.52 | 61.59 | 63.23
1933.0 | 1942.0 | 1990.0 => 12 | 25.14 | 28.21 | 58.33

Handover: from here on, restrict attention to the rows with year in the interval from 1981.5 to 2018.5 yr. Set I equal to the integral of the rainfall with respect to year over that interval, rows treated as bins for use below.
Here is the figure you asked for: 2260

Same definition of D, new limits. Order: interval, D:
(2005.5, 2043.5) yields 2033.0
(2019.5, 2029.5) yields 2028.0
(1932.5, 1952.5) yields 1952.0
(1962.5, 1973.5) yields 1969.0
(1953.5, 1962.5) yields 1960.0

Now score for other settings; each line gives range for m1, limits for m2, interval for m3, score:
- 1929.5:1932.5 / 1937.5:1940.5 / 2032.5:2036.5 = 0.007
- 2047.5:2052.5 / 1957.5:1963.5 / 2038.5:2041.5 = 0.001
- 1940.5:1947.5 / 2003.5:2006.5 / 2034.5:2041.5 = 0.014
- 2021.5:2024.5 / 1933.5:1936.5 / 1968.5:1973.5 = 0.025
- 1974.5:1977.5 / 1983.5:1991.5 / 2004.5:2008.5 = 0.000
